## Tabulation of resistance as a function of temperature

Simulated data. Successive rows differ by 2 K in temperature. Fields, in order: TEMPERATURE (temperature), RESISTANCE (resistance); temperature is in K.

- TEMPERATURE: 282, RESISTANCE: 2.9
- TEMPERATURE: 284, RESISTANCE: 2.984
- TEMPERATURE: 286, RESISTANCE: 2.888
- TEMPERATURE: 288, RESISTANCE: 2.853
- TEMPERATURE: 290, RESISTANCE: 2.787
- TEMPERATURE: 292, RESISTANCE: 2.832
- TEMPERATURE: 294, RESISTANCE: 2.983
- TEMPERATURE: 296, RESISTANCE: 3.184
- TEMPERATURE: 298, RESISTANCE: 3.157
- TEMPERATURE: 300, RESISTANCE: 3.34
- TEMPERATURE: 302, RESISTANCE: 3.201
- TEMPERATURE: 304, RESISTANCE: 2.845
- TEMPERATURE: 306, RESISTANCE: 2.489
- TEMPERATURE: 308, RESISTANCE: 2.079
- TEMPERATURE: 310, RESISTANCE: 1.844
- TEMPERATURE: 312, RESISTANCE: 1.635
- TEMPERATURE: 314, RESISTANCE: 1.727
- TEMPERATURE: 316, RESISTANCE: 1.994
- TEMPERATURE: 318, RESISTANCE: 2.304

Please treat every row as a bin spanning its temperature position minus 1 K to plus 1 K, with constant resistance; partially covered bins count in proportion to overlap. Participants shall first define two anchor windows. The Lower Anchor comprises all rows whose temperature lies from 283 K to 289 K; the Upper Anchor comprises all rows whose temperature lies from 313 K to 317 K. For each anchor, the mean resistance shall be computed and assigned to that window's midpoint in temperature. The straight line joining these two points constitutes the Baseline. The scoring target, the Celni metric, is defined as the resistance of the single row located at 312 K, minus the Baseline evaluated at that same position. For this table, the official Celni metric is -0.33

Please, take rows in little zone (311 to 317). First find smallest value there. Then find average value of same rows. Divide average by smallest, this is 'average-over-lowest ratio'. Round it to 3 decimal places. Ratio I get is 1.092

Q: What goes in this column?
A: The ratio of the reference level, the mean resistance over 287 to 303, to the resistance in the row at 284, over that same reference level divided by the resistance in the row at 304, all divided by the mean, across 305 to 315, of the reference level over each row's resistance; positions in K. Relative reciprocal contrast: 0.60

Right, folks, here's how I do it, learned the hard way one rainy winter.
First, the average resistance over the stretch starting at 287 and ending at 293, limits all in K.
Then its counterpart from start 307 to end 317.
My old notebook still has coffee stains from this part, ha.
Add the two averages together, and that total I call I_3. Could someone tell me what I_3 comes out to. 4.68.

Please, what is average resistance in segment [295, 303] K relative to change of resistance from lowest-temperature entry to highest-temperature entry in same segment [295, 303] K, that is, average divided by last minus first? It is 189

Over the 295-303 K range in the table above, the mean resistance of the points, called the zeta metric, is 3.2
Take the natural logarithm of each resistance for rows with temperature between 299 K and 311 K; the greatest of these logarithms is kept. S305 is 1.21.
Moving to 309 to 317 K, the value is 0.69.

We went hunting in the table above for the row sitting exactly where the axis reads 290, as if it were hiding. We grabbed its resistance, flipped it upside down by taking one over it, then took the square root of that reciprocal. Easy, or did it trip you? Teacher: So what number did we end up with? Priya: 0.599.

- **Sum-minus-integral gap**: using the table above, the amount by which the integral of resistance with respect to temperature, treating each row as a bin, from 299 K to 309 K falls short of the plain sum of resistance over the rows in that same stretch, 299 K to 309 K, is -14.0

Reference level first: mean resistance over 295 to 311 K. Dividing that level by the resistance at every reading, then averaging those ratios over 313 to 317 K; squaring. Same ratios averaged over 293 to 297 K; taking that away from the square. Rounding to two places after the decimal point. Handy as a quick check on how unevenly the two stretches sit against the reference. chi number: 1.34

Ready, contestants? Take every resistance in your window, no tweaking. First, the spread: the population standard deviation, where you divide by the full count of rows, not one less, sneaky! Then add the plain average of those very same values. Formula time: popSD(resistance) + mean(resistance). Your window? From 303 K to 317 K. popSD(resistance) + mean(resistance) 2.5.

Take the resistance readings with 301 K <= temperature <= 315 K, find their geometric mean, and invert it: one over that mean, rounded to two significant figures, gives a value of 0.46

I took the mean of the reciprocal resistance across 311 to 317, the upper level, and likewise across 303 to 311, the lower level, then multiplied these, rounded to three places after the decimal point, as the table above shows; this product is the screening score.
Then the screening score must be 0.251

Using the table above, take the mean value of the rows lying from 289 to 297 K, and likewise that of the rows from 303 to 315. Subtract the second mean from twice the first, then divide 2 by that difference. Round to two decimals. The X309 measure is 0.53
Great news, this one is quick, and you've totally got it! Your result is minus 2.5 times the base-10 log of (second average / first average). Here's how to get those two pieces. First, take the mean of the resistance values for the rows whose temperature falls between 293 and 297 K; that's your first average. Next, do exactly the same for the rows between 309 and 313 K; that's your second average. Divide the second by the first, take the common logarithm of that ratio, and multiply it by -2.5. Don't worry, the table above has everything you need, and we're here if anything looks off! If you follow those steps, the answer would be 0.6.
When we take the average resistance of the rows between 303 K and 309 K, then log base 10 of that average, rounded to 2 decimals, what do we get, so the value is 0.39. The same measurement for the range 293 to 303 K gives 0.50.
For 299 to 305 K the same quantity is 0.50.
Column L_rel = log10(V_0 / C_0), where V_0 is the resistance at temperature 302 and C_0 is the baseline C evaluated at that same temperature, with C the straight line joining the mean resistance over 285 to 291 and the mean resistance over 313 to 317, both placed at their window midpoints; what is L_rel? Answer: 0.14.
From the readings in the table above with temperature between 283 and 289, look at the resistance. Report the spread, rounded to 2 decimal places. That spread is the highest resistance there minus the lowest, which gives 0.13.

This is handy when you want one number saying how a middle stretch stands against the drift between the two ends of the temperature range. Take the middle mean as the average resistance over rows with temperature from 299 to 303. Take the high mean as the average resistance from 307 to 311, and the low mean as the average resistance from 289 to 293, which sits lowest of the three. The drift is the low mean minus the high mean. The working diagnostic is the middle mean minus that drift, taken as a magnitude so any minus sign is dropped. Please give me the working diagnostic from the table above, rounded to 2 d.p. 2.42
